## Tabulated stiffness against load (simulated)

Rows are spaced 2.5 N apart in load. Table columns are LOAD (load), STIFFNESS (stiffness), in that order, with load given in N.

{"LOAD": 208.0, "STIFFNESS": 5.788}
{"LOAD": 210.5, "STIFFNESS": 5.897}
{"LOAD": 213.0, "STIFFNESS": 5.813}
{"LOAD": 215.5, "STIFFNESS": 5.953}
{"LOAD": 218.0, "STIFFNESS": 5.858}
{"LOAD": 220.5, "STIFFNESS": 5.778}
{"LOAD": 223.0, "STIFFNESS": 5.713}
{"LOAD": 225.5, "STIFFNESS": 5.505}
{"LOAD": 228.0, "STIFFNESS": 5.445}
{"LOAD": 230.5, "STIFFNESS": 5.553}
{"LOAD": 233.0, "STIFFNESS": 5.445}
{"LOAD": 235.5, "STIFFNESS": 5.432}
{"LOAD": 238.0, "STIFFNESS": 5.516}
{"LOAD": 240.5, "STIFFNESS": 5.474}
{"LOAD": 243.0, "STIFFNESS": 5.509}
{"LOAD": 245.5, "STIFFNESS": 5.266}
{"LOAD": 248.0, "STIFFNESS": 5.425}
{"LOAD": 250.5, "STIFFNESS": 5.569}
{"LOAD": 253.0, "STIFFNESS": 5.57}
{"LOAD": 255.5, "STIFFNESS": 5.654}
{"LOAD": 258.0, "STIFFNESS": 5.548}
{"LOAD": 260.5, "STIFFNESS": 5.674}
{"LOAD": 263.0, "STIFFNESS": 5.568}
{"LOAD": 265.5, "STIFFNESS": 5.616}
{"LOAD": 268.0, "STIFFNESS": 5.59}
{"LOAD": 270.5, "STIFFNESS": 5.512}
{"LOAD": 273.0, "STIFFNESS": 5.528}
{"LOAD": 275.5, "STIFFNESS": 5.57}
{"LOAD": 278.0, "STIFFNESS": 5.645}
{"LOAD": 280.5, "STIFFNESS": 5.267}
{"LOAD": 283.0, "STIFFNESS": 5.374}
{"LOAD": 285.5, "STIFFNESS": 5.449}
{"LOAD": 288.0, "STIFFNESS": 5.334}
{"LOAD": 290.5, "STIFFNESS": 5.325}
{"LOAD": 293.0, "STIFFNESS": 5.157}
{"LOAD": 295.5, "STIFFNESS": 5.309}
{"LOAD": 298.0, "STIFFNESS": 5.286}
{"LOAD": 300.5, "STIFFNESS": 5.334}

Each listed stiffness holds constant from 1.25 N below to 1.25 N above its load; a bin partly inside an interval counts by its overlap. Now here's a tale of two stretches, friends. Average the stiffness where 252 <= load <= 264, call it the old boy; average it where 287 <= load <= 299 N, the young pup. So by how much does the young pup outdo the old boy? -0.32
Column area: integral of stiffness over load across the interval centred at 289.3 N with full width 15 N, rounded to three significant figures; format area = 79.9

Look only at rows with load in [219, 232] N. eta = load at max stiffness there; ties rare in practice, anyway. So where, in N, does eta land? 220.5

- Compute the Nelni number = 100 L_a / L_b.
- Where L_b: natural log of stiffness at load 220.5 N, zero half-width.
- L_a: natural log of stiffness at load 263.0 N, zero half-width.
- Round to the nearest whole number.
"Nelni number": 98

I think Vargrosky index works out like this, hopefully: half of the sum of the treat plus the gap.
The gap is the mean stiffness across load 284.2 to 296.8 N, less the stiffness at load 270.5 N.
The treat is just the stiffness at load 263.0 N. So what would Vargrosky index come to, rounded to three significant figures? 2.69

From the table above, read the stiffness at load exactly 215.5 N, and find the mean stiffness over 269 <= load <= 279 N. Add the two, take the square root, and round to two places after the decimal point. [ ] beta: 3.39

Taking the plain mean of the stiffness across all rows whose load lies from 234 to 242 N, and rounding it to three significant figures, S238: 5.47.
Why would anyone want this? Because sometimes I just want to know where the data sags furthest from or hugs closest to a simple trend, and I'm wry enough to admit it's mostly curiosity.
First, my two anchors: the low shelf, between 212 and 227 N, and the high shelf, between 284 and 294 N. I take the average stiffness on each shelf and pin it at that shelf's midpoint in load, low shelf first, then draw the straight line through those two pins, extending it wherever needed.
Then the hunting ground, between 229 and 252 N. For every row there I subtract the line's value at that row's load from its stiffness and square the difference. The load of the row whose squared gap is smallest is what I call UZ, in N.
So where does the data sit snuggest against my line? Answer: 250.5 N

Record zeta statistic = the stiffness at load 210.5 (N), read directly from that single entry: 5.897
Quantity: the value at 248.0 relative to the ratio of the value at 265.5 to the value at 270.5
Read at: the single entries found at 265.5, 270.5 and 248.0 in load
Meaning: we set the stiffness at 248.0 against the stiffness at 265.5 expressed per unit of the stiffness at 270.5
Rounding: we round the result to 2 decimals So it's 5.32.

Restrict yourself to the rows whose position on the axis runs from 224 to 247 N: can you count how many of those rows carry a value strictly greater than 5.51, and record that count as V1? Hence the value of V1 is 2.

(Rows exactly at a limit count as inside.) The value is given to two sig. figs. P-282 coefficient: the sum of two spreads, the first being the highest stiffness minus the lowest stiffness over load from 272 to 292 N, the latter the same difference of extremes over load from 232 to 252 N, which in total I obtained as 0.68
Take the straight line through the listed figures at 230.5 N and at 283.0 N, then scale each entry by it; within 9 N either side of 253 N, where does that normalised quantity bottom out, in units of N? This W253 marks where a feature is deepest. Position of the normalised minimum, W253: 245.5 N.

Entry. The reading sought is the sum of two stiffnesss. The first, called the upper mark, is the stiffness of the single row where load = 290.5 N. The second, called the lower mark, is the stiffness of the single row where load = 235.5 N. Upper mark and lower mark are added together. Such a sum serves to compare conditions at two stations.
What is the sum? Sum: 10.8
